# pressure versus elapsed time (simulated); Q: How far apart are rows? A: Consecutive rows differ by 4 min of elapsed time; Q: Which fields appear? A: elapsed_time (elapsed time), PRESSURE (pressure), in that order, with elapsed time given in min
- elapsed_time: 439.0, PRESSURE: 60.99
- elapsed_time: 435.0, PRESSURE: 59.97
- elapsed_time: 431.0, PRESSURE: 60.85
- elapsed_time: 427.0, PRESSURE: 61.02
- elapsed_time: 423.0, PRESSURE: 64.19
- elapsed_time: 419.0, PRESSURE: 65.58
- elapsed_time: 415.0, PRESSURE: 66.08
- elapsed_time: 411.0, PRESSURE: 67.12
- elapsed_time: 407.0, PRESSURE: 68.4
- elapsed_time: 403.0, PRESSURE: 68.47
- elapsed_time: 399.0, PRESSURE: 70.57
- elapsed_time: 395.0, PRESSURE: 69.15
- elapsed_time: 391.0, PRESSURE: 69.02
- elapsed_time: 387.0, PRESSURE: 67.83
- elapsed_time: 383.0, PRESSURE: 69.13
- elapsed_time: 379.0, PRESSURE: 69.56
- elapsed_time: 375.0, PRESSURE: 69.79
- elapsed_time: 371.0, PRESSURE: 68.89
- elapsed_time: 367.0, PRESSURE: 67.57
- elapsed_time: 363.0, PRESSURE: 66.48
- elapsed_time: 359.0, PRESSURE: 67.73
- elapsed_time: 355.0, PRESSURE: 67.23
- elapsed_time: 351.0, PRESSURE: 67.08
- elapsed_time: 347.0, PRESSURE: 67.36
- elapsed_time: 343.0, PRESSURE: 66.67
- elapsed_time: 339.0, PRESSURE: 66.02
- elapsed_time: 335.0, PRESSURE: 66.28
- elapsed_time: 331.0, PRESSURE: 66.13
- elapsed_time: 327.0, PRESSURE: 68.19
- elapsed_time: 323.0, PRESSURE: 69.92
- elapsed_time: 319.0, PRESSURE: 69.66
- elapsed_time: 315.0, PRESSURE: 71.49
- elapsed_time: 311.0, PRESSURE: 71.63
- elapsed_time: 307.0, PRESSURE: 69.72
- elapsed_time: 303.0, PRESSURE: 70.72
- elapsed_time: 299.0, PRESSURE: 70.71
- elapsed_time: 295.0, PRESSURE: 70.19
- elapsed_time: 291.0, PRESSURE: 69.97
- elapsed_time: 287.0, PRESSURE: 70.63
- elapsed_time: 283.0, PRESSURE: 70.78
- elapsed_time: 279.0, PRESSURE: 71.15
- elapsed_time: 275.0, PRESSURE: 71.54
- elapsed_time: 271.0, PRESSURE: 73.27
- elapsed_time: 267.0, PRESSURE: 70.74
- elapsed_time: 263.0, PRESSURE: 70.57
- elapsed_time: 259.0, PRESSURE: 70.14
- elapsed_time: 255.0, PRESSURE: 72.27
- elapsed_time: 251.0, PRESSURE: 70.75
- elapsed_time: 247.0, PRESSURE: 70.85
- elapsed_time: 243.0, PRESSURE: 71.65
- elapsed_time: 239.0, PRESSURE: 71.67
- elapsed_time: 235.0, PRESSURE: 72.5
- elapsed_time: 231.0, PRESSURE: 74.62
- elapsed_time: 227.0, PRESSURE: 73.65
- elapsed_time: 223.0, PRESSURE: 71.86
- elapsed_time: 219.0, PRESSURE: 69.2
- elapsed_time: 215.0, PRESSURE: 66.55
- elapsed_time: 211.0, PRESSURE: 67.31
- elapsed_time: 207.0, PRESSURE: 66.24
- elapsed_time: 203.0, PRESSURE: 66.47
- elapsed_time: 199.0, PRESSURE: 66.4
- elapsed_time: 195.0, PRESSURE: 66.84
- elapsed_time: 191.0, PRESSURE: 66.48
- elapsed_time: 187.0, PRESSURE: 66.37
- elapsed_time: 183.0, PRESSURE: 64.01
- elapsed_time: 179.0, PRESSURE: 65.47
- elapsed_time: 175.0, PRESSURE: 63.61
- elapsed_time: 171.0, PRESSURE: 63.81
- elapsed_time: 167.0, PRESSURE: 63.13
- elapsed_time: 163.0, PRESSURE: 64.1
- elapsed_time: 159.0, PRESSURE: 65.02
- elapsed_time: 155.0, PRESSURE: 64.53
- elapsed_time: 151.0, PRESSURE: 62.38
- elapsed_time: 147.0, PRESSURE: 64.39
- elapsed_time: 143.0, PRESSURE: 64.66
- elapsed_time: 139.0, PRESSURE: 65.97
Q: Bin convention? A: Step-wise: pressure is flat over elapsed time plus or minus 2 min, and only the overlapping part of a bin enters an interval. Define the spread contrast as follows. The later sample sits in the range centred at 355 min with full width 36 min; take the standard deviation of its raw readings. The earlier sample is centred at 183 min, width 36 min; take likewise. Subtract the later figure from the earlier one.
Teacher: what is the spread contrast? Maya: 0.6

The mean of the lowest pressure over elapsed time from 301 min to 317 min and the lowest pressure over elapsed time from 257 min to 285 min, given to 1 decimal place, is 69.9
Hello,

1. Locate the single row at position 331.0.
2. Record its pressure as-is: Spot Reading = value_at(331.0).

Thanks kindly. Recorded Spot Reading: 66.13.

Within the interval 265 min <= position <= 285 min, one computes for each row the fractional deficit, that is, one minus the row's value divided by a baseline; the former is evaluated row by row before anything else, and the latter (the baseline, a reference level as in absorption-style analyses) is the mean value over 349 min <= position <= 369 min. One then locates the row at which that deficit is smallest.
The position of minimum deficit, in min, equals 271.0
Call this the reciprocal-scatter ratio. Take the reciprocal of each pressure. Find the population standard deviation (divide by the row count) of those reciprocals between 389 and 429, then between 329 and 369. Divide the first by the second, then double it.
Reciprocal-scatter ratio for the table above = 9.5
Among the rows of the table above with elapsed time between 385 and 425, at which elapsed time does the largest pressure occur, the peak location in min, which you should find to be 399.0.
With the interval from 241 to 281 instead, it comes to 271.0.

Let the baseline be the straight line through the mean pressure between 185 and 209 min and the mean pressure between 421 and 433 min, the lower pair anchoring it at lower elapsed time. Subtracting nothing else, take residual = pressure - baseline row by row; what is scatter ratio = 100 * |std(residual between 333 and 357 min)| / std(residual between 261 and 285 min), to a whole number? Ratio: 66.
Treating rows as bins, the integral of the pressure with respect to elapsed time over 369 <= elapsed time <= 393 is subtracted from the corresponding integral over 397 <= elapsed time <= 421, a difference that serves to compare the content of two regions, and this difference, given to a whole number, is -32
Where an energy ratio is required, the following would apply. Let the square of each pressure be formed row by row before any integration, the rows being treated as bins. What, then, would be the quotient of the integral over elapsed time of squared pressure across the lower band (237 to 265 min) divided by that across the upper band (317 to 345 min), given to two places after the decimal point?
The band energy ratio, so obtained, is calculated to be 1.11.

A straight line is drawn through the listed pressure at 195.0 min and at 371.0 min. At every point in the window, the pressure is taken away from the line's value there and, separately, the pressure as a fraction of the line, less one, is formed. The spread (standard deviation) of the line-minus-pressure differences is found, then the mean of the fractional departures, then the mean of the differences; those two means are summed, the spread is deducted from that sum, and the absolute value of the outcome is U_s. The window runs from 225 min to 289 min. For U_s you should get 5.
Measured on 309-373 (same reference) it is 1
